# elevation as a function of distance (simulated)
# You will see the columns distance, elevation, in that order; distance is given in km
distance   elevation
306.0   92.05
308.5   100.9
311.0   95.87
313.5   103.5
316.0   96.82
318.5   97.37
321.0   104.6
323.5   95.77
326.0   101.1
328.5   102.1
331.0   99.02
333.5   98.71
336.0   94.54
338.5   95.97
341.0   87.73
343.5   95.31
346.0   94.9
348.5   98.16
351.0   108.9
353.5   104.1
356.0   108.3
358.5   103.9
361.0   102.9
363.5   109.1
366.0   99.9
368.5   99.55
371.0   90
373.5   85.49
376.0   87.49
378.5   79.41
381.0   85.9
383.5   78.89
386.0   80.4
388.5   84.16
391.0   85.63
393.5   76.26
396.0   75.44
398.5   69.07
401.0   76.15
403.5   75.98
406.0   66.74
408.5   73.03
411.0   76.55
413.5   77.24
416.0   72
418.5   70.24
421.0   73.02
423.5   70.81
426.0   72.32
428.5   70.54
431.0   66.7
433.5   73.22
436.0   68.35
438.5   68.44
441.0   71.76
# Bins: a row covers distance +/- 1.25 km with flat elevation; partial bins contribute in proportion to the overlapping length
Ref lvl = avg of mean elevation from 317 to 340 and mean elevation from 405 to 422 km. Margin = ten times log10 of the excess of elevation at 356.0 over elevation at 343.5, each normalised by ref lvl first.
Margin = -8.2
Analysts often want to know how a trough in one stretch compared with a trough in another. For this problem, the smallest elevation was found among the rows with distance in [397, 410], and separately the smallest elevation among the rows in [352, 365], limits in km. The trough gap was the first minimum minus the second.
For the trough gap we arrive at -36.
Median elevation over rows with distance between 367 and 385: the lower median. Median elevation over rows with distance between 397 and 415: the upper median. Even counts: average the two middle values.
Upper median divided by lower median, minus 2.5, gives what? -1.62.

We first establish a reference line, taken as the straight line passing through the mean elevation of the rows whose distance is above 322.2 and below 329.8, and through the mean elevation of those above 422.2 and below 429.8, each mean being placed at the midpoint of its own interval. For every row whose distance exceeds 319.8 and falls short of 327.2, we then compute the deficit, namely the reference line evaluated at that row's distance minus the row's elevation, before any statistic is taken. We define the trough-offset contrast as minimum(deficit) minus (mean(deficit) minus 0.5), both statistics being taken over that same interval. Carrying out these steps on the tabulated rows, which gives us -2.9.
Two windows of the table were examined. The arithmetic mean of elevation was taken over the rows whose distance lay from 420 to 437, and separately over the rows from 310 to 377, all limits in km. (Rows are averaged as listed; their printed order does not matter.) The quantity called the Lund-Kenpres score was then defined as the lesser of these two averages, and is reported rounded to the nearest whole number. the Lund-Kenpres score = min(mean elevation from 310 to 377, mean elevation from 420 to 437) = 71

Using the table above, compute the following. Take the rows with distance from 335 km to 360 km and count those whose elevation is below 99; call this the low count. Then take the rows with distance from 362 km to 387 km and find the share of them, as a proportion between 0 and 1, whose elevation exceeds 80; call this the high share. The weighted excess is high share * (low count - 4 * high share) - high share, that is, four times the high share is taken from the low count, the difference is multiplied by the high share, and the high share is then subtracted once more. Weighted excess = 1.4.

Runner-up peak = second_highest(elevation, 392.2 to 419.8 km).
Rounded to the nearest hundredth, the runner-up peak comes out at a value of 76.55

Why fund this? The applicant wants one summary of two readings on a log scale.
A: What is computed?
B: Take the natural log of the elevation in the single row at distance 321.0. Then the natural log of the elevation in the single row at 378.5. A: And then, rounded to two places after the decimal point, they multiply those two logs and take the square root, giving 4.51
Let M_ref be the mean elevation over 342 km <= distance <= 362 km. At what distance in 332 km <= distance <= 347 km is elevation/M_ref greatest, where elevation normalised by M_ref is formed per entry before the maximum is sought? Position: 333.5 km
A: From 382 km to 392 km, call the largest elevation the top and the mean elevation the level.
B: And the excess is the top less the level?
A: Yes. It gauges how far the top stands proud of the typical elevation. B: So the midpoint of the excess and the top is 44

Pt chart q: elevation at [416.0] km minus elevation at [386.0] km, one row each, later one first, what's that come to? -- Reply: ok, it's -8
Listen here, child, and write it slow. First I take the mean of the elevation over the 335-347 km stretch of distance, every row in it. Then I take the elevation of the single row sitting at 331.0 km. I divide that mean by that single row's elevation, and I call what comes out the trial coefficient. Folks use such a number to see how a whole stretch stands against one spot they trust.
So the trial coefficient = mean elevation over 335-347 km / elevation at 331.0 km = 0.95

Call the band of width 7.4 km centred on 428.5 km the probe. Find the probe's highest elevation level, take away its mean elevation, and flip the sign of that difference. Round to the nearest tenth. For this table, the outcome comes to -2.5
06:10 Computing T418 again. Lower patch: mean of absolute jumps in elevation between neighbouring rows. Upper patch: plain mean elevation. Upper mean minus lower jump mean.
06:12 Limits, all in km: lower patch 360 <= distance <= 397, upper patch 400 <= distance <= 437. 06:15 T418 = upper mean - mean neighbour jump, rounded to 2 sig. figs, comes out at 67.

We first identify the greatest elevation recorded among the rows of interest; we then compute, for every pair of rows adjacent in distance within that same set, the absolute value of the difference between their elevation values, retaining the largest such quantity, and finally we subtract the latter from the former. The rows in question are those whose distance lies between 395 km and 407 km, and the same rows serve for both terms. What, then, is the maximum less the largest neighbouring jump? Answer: 67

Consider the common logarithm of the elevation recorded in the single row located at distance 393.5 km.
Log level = 1.88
